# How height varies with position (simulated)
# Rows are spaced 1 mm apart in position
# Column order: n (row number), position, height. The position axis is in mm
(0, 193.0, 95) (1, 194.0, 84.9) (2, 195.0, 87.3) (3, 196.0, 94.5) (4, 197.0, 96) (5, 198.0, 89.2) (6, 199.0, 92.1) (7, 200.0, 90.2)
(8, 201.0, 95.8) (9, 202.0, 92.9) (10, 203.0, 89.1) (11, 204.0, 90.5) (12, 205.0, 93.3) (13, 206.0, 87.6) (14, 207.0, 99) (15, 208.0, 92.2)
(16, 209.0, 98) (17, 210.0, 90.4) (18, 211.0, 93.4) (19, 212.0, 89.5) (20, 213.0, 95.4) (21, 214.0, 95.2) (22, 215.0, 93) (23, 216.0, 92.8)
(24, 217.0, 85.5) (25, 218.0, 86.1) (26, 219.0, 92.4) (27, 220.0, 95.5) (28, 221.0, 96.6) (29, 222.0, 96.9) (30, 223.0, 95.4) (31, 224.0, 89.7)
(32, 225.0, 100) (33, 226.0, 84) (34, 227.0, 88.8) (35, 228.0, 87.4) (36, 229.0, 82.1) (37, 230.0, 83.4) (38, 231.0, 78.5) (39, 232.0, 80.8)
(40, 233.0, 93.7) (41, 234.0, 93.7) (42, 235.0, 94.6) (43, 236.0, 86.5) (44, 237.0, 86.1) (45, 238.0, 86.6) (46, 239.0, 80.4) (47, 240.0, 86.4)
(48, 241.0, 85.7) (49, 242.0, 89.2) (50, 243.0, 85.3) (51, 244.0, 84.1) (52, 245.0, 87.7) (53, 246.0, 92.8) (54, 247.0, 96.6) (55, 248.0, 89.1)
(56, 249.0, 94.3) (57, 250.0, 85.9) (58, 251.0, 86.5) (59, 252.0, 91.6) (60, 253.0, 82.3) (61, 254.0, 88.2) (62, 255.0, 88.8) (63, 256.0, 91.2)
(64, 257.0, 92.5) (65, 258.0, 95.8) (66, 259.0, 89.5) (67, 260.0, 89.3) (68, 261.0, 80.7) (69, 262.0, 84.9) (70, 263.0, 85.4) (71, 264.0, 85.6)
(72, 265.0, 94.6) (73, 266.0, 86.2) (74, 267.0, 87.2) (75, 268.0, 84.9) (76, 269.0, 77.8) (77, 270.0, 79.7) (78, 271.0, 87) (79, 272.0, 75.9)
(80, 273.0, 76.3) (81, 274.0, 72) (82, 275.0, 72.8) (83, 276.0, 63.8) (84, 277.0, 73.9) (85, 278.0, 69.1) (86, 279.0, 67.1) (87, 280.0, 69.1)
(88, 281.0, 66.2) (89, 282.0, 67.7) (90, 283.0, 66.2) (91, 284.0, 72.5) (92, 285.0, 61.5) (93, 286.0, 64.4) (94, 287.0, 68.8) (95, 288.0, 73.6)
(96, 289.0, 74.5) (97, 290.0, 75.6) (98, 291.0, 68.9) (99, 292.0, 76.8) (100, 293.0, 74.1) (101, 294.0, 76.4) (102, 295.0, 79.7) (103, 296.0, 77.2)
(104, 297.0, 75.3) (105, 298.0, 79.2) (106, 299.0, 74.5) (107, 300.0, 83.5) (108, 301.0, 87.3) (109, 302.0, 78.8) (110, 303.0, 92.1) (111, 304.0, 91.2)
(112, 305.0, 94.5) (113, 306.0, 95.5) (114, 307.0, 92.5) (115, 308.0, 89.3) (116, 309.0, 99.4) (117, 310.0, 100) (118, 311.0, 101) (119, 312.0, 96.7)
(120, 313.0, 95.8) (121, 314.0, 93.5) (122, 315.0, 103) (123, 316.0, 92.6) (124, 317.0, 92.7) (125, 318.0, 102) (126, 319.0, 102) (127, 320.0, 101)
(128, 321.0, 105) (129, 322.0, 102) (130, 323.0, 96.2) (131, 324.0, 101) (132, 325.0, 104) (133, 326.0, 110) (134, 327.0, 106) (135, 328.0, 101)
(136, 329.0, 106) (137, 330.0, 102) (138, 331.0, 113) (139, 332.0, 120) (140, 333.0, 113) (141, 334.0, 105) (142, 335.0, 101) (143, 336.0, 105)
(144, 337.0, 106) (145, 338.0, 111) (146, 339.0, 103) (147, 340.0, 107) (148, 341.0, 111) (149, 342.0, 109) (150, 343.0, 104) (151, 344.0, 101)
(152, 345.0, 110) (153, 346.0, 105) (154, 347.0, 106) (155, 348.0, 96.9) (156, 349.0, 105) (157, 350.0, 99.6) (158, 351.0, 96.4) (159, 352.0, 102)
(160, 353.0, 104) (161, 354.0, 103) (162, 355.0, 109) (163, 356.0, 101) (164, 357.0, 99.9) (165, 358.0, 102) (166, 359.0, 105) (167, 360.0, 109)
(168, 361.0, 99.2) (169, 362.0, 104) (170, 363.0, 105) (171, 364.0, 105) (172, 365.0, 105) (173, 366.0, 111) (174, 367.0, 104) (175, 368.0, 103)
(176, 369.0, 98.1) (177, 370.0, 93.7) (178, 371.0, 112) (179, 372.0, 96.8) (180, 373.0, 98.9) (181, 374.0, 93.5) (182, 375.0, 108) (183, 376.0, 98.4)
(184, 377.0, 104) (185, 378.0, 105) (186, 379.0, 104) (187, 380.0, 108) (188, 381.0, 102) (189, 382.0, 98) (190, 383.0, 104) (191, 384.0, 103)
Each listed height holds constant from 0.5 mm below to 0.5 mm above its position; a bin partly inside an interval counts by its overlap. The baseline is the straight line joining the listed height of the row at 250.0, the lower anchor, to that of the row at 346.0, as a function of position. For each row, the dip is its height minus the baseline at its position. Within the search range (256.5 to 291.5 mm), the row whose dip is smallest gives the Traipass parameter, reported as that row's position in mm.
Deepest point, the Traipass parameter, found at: 285.0 mm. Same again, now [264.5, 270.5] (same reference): 269.0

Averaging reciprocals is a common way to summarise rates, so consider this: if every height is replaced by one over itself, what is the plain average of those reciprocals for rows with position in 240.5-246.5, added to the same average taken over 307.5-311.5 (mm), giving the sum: 0.0217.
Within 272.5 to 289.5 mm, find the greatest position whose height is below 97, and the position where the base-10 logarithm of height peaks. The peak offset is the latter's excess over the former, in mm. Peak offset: -16 mm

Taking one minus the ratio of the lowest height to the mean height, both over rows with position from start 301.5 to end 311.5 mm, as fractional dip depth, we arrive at 0.157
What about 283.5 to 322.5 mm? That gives 0.287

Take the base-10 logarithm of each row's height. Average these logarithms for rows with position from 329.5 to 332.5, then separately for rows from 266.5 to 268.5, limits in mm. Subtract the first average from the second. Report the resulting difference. -0.112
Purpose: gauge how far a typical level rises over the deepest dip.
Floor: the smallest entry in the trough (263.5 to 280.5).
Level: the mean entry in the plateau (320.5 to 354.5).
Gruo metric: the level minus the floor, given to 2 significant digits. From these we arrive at 41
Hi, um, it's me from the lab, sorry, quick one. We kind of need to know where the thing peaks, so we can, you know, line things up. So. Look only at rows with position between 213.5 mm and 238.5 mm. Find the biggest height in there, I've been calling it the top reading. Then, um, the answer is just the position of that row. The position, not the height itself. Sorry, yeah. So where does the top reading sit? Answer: 225.0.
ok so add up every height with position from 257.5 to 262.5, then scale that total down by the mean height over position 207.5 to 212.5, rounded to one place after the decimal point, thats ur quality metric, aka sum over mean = 4.7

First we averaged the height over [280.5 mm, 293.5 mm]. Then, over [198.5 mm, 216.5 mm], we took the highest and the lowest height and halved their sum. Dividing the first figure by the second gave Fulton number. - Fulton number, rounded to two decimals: 0.75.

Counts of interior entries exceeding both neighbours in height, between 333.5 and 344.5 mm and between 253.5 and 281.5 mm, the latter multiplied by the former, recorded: 16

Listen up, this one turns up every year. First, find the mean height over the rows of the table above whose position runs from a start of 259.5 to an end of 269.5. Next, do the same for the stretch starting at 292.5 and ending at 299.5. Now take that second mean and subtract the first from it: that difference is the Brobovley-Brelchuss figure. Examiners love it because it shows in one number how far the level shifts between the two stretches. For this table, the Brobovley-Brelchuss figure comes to -9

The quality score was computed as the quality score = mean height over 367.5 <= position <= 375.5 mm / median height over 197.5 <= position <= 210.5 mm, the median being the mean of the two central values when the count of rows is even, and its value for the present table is 1.09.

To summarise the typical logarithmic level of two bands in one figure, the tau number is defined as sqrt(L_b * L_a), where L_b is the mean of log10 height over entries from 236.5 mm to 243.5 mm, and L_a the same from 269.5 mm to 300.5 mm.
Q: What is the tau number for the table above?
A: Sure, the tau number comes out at 1.90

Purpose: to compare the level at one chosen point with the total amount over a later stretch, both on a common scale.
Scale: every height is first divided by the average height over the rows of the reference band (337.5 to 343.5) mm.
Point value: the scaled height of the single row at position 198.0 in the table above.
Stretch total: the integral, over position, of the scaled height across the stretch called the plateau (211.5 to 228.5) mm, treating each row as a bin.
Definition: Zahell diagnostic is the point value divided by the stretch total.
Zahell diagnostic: 0.057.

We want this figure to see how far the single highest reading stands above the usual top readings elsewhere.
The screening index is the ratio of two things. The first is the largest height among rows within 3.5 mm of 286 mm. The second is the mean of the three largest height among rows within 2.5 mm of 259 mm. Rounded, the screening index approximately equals 0.80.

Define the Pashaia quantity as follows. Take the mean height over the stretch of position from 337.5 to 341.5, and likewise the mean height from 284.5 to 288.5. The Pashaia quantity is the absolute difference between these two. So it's 40.9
